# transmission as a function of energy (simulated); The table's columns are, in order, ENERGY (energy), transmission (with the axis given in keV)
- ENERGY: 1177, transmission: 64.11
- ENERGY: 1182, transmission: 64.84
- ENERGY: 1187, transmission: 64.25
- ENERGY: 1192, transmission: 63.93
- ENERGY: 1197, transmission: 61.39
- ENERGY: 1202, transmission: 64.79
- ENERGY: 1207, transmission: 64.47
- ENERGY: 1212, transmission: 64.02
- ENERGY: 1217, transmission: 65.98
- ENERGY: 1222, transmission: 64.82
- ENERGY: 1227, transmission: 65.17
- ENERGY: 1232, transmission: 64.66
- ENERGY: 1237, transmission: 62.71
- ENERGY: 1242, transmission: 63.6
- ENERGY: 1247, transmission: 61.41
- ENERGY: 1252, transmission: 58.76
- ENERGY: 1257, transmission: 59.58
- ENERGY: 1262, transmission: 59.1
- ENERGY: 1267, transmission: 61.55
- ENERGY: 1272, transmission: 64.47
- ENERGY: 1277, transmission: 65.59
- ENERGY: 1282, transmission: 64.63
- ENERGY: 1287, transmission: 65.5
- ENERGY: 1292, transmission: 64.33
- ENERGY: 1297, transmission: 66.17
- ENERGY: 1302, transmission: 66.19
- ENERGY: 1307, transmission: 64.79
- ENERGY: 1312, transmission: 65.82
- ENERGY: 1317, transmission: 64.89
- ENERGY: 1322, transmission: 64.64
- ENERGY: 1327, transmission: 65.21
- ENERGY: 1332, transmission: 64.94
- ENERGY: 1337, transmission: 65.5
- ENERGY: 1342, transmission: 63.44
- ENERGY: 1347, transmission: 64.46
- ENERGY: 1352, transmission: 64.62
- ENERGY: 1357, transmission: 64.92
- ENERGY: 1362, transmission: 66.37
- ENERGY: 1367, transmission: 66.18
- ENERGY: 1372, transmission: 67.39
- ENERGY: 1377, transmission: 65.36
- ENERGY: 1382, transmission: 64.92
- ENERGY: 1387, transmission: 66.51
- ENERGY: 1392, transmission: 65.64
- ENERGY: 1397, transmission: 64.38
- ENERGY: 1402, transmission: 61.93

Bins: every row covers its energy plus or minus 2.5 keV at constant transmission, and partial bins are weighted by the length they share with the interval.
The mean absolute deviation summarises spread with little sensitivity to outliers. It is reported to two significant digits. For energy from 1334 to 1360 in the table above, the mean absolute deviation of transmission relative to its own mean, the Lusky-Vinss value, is 0.51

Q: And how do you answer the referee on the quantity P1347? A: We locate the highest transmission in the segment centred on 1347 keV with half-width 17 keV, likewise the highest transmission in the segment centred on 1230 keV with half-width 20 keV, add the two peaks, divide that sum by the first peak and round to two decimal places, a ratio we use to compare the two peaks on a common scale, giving 1.99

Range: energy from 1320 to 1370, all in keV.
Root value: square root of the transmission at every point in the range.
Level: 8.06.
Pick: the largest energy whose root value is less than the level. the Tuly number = 1357 keV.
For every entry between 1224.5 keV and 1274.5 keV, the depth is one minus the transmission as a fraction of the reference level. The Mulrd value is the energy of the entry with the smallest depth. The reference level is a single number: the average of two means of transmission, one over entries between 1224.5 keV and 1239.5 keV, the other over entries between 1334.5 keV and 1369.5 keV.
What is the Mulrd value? 1227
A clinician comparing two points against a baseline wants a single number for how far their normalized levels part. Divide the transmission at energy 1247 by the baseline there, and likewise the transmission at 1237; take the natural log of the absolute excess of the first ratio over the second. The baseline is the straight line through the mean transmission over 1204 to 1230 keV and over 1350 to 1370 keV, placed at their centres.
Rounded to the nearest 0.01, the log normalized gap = -3.88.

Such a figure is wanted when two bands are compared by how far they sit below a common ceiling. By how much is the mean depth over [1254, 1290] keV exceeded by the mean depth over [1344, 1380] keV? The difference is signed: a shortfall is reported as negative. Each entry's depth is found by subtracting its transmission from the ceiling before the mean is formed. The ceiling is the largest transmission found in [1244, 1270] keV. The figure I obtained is -2.7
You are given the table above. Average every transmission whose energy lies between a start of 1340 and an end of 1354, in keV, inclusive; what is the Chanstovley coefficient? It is 64.2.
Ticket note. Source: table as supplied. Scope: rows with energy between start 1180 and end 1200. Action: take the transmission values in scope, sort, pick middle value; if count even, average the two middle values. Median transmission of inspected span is 64.1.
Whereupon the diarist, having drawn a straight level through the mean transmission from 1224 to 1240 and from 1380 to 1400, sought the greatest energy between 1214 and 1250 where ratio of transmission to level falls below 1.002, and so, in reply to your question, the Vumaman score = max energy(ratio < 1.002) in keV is 1247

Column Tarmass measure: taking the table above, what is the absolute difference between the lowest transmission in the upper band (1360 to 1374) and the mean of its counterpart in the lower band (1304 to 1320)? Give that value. 1.0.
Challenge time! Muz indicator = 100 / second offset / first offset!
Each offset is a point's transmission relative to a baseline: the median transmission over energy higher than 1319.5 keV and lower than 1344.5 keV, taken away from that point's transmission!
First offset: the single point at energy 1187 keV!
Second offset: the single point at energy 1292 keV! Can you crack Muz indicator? 238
